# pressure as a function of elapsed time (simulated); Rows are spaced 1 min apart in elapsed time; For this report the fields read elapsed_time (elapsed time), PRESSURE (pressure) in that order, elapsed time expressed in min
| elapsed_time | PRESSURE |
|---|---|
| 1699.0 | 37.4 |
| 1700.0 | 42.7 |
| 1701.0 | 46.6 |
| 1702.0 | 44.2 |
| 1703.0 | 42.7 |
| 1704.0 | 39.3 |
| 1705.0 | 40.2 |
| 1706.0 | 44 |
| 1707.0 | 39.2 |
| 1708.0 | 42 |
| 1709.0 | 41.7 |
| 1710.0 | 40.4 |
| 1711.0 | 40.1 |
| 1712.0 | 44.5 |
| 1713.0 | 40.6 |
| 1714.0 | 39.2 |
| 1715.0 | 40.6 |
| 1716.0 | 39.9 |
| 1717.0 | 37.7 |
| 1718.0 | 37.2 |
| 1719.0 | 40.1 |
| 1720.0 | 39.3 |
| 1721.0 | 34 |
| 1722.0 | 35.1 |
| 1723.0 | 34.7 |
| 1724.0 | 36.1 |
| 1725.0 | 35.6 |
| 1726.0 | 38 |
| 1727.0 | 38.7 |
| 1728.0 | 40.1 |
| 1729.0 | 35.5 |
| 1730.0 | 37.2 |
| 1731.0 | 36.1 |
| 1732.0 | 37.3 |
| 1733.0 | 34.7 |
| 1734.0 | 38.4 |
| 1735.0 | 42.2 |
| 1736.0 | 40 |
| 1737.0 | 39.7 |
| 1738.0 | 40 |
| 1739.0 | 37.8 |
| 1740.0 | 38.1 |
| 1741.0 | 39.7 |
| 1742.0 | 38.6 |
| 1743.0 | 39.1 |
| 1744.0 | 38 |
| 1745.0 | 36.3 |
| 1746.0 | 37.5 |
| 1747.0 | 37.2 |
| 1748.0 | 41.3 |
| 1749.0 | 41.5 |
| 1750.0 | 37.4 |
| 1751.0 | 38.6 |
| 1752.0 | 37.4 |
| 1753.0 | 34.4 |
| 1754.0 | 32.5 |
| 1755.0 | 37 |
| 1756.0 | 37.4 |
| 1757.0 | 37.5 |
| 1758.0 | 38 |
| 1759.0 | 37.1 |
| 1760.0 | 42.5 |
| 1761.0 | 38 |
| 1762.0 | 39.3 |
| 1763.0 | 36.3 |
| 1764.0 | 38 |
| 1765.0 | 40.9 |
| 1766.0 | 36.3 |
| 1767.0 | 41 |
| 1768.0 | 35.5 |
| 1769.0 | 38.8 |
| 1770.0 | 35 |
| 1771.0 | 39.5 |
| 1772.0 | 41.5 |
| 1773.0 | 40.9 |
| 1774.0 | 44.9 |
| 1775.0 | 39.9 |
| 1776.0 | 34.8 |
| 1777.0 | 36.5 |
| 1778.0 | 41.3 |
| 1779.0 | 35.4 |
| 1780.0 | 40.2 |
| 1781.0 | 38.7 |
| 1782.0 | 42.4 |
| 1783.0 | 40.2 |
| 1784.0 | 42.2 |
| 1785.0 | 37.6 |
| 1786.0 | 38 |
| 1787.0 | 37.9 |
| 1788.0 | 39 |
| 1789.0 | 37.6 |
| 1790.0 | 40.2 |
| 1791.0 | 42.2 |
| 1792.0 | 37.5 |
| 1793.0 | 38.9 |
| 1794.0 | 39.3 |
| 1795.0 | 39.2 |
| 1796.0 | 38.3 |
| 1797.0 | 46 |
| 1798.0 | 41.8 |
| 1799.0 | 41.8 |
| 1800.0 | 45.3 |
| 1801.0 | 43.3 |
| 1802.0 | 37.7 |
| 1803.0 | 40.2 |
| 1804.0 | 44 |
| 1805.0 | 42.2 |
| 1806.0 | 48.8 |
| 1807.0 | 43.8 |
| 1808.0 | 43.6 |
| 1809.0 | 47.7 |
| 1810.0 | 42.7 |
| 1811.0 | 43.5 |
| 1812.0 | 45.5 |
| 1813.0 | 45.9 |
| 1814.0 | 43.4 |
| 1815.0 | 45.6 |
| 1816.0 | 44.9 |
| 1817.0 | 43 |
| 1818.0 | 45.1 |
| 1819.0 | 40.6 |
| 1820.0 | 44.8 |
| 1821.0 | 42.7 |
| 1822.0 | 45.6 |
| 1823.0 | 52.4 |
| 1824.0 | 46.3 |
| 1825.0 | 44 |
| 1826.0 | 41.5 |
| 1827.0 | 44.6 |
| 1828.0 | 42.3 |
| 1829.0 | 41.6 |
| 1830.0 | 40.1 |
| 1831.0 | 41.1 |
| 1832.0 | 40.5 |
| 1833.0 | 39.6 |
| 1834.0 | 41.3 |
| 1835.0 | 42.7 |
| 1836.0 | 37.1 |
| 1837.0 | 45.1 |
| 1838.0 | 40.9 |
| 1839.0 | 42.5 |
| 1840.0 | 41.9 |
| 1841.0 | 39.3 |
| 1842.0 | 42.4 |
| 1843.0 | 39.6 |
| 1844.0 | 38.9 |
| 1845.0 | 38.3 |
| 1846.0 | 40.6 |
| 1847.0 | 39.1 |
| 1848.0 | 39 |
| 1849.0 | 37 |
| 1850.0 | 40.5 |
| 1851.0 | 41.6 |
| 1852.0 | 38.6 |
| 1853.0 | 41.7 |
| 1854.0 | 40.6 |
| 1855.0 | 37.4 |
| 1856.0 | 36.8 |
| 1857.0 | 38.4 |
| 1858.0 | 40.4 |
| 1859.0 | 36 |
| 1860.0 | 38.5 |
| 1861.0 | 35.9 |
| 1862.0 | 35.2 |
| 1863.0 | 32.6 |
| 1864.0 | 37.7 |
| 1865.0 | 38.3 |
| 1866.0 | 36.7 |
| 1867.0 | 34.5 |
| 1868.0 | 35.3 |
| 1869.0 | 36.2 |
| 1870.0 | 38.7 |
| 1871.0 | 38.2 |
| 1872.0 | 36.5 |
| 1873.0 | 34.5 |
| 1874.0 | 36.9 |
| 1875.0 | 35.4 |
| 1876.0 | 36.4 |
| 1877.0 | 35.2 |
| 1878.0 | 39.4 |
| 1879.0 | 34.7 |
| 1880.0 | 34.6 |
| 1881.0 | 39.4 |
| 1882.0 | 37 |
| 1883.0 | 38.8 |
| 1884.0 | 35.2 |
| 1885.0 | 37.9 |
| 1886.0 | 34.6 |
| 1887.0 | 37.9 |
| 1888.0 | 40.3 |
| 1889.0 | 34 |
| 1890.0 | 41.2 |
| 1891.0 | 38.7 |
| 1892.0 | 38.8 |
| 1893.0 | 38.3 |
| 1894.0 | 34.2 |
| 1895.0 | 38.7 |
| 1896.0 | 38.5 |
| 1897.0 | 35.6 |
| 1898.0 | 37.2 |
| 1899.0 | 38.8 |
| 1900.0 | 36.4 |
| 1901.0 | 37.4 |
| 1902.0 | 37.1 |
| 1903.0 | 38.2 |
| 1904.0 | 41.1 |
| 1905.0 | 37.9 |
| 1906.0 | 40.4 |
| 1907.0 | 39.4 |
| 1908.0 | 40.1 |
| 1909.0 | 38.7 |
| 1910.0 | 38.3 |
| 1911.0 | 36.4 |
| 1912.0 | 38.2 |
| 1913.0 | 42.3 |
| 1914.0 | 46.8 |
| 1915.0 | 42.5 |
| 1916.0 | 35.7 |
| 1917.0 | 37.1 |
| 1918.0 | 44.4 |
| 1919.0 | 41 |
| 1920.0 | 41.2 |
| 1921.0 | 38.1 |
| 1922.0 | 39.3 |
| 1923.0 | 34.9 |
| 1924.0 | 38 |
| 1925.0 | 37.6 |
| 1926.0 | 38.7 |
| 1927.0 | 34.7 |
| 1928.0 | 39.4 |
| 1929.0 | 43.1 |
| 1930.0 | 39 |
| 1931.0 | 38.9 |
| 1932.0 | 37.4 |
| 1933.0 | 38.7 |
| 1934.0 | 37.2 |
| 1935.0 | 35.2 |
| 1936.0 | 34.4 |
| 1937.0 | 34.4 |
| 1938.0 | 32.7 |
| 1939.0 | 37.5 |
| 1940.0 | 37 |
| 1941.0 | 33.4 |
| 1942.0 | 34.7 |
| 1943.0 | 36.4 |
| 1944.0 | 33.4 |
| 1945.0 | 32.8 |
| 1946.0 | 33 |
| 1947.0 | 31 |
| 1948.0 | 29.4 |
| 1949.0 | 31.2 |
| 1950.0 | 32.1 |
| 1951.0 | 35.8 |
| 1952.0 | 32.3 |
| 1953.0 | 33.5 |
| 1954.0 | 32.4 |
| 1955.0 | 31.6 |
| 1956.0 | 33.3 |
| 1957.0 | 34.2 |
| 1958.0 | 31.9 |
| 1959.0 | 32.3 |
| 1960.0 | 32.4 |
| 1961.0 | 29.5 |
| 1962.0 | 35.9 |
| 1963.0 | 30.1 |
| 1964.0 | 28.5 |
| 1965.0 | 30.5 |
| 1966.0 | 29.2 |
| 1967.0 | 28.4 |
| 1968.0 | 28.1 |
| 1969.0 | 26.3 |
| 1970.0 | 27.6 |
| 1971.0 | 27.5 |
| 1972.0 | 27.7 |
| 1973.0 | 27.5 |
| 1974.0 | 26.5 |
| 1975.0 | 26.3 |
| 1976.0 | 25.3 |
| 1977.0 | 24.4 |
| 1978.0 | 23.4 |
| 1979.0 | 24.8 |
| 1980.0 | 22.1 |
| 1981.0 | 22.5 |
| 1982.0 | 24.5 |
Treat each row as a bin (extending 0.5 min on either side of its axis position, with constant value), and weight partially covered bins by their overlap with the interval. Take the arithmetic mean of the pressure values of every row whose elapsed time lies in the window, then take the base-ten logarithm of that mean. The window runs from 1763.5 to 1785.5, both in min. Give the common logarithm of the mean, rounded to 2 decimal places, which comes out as 1.59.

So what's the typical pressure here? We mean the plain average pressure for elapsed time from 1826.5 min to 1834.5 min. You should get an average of 41.4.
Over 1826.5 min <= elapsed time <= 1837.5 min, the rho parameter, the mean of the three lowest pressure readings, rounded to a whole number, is 39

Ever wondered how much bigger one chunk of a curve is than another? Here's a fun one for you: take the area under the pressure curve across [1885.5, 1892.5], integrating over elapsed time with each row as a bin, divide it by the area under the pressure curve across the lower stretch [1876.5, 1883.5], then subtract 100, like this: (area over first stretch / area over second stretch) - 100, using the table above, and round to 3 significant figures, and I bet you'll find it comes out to -99.0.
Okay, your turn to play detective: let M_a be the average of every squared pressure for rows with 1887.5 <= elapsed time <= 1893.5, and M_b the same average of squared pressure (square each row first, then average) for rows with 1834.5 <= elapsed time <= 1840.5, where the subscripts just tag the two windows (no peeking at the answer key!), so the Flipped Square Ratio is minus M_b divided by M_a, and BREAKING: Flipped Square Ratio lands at -1.17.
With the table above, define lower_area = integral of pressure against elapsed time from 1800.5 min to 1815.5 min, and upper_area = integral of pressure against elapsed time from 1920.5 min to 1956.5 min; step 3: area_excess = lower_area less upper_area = -615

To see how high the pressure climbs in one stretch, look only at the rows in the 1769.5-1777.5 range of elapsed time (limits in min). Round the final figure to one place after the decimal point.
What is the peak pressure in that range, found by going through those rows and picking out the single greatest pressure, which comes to 44.9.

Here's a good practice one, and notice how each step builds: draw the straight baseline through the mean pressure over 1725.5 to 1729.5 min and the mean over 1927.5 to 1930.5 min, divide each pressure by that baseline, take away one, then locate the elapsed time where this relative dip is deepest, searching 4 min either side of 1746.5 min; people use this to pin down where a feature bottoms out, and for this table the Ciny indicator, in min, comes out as 1745.0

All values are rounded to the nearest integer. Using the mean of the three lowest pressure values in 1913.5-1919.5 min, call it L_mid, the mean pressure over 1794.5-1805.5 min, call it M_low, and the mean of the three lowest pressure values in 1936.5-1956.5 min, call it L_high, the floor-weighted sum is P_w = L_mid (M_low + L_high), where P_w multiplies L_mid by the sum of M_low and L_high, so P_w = 2744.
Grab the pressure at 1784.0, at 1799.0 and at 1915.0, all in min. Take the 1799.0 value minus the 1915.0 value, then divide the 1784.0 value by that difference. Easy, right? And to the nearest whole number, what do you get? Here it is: -60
